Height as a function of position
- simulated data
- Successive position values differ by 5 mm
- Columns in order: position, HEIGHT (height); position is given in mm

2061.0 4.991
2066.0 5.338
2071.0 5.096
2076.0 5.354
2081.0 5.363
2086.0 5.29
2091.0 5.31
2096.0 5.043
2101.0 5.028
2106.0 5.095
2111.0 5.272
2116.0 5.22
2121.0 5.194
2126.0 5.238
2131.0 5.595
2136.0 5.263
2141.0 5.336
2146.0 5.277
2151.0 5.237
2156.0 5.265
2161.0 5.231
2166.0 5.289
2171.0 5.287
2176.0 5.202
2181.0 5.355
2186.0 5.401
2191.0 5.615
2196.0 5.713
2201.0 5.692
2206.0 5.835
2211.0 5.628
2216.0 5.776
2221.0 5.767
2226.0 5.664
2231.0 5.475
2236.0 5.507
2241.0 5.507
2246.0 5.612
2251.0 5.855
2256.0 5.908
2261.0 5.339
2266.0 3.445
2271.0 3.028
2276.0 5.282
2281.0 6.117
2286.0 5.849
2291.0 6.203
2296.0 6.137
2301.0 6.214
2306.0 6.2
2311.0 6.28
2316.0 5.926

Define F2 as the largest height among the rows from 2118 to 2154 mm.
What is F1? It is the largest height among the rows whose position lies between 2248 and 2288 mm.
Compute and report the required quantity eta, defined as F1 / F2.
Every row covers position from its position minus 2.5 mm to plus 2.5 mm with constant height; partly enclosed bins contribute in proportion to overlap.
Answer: 1.09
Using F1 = 6.117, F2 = 5.595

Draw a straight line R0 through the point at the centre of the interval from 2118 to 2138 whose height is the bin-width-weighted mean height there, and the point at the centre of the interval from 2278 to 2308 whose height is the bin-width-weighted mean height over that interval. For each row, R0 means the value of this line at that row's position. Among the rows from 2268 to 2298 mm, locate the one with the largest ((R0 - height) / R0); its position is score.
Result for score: 2271.0 mm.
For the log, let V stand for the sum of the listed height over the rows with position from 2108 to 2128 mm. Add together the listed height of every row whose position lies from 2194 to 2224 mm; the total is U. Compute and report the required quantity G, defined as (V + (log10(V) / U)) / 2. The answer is 10.5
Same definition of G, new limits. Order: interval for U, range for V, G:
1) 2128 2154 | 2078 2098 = 10.5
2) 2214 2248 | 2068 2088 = 10.6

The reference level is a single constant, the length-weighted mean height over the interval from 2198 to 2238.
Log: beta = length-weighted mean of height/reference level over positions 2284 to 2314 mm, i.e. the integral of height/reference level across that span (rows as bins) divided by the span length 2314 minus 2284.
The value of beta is 1.08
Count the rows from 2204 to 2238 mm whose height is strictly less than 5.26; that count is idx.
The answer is 0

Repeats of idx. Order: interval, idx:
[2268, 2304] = 1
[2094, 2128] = 6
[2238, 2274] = 2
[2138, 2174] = 2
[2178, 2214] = 0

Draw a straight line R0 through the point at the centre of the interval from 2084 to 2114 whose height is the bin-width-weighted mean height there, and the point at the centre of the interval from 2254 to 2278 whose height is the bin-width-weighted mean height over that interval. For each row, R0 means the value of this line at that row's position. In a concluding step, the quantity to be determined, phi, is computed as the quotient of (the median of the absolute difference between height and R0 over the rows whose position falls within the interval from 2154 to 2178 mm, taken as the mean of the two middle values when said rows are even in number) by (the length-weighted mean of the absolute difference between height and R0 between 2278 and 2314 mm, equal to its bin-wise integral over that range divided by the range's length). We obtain 0.19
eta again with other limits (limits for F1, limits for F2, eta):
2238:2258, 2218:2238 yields 1.02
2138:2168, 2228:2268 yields 0.90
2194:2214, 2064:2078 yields 1.09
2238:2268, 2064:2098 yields 1.10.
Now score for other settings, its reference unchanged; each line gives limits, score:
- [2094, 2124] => 2101.0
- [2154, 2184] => 2176.0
